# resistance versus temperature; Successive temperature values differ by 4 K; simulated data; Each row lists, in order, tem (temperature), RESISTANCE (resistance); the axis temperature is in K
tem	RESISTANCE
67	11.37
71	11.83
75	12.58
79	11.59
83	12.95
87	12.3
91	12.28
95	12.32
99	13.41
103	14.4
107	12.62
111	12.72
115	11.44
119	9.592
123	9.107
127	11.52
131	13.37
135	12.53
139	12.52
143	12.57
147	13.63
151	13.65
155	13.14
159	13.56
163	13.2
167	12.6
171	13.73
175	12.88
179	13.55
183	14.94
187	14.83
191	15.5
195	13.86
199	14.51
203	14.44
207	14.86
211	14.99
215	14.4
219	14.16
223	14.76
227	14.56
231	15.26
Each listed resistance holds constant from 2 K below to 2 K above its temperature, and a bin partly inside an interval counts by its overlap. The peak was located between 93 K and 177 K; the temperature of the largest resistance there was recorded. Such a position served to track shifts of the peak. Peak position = 103 K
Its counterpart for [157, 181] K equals 171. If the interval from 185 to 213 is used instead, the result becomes 191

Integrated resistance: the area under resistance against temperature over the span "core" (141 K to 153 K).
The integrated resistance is 159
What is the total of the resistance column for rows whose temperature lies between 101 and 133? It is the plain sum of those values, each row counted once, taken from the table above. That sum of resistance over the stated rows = 95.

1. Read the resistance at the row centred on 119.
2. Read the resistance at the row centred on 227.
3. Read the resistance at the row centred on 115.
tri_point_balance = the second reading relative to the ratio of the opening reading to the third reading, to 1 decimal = 17.4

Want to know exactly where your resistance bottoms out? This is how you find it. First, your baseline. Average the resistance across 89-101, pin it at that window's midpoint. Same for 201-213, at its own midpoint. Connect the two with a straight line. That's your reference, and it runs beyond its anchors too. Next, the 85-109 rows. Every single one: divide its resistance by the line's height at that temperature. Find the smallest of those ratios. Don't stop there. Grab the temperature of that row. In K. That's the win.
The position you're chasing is 95 K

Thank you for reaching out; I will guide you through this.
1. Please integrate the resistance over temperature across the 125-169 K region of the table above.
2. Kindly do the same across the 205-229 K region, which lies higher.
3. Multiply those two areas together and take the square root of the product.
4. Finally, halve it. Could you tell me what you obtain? 223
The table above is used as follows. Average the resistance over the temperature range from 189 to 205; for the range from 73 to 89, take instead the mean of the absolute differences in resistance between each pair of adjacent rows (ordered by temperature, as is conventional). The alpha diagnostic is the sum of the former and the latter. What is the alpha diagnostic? 15.6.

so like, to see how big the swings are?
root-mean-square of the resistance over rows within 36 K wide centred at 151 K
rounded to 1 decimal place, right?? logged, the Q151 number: 13.1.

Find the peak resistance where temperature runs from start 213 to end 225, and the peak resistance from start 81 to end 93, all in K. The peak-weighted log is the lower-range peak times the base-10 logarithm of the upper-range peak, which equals 15.1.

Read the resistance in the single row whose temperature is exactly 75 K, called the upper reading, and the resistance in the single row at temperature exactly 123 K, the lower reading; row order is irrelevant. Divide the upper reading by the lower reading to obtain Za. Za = 1.38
